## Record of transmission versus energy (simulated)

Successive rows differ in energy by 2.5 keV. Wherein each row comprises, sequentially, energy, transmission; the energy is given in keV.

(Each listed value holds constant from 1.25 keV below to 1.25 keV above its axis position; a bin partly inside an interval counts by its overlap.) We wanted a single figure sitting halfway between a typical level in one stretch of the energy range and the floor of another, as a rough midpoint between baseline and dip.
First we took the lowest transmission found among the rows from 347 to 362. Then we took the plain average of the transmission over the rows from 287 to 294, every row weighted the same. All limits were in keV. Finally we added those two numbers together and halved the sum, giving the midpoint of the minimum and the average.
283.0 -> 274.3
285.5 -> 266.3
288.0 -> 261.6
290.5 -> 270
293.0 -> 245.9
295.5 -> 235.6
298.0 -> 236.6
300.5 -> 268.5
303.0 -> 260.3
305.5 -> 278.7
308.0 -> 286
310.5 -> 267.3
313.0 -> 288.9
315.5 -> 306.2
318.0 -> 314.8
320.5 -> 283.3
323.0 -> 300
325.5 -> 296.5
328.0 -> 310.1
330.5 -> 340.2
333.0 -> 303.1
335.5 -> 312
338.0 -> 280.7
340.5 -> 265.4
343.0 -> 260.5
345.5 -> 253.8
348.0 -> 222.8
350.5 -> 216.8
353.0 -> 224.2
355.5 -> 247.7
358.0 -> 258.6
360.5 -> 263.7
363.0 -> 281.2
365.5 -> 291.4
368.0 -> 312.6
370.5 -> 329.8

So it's 238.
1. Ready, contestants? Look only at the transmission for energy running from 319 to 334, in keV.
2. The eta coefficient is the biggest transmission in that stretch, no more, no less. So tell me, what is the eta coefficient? 340.2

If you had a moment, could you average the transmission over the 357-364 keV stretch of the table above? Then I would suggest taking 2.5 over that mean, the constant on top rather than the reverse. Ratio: 0.0093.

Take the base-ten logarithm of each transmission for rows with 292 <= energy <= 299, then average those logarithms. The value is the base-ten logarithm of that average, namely 0.376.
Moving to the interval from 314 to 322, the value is 0.394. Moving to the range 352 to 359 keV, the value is 0.378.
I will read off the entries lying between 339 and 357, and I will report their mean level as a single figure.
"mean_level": 242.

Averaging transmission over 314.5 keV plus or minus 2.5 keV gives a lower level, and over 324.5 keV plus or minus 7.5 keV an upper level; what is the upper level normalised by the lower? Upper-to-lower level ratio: 1.03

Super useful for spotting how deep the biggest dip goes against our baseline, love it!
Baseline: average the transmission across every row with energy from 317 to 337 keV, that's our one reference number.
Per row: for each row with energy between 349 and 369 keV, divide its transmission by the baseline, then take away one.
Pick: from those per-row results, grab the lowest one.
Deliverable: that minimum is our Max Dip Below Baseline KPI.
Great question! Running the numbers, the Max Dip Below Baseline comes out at -0.29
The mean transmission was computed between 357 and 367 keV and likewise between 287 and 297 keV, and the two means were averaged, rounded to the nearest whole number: 264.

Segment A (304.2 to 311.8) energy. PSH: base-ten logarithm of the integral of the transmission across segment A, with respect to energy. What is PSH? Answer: 3.32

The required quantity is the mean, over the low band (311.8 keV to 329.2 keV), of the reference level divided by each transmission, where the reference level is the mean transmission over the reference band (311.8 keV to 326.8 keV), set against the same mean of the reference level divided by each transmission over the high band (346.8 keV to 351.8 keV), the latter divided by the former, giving 1.36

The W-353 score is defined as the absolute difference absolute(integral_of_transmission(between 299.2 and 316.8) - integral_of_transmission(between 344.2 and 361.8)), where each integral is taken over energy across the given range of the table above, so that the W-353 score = 671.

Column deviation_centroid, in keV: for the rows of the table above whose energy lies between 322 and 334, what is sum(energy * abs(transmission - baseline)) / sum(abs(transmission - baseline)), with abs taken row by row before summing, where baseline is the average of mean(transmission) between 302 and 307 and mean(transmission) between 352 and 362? 328.5 keV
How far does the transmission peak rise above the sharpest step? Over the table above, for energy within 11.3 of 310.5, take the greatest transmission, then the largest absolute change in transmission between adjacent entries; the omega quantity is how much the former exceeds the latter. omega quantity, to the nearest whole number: 283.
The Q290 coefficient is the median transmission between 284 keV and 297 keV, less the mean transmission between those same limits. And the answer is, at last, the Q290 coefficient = 5.7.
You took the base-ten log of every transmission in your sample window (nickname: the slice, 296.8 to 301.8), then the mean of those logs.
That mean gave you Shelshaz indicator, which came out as 2.40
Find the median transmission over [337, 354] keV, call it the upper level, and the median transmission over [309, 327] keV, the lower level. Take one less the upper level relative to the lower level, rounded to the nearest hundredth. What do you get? 0.14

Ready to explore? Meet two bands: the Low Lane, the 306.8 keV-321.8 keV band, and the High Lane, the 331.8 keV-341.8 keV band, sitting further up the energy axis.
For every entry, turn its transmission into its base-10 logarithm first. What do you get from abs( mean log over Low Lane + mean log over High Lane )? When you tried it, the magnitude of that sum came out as 4.925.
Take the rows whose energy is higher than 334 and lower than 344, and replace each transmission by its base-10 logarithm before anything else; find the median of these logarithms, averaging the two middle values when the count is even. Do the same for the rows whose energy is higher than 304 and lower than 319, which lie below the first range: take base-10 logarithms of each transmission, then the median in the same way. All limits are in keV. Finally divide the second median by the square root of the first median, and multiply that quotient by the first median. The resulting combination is 3.84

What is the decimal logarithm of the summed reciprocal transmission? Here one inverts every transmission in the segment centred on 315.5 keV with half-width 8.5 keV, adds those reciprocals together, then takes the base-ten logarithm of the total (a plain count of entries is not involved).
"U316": -1.62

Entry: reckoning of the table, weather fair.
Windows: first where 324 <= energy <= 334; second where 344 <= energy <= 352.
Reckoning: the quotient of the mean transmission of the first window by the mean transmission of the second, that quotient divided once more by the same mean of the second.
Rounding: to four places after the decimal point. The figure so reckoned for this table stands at 0.0058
